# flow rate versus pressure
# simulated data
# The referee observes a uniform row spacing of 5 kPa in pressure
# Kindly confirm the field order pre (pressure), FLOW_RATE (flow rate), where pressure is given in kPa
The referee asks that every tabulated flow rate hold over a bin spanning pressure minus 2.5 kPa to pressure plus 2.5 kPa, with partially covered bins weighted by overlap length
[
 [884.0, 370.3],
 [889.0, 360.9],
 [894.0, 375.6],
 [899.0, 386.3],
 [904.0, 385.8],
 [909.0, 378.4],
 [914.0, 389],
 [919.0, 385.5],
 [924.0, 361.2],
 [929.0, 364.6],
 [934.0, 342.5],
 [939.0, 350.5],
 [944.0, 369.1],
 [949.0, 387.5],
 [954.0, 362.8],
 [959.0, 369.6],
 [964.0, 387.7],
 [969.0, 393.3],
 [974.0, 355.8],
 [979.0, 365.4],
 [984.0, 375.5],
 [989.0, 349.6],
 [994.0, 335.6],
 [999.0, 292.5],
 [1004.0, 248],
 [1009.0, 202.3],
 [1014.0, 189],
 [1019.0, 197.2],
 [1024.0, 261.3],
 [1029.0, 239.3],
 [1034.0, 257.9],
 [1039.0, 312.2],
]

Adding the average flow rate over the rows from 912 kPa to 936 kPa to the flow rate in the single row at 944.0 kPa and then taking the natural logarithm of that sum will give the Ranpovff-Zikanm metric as 6.60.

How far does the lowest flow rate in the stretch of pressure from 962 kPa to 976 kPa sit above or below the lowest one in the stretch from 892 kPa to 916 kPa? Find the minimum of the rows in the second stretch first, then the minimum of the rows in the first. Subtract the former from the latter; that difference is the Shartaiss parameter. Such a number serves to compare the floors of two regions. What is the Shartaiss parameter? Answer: -20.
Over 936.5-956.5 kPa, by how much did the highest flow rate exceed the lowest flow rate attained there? 37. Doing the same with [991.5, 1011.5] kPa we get 133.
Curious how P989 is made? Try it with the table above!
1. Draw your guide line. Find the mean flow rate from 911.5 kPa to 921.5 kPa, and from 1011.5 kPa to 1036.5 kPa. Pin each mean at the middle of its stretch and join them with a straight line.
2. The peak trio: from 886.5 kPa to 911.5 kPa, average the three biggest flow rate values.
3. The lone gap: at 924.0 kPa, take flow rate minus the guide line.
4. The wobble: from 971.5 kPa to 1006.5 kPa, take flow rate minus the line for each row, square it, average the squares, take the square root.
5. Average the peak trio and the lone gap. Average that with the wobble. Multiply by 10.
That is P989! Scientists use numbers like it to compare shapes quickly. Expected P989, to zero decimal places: 1220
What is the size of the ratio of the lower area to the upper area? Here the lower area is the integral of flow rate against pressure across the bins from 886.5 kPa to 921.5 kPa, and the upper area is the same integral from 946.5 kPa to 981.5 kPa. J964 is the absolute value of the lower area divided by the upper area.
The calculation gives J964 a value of 1.0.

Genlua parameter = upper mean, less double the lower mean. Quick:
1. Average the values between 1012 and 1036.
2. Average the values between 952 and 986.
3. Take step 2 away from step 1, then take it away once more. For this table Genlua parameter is -517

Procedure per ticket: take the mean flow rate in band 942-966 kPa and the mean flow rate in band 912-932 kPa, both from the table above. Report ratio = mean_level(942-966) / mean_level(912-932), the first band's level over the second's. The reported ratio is 1.0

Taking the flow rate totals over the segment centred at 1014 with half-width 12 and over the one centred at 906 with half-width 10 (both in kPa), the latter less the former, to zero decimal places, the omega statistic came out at 442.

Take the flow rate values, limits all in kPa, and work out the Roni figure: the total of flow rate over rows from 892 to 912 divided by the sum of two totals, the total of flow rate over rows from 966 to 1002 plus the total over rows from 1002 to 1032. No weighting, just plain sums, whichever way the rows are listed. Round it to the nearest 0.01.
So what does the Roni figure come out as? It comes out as 0.40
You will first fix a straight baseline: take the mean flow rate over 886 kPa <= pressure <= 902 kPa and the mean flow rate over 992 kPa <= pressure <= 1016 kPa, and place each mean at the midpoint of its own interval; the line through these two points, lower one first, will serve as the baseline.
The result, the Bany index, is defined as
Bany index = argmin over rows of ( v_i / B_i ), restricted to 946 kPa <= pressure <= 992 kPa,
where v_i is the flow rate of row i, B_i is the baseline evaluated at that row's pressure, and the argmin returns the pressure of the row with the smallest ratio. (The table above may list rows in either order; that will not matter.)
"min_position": 954.0 kPa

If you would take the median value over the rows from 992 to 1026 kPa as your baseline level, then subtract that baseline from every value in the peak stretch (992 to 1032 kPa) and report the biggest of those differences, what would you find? 88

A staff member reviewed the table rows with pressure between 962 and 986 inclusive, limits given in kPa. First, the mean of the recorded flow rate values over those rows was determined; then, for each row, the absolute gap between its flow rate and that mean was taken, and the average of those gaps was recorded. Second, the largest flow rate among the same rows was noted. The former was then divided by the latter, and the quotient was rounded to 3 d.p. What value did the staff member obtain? 0.030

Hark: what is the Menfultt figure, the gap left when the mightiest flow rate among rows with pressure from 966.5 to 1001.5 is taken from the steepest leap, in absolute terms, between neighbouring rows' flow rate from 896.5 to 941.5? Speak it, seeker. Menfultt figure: -369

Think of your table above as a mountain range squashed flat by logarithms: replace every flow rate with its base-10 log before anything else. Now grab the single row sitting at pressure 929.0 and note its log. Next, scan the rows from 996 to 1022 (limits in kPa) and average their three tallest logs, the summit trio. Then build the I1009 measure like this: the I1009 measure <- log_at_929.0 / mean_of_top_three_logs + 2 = 3.07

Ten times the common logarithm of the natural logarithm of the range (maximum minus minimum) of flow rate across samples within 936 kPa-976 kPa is 5.7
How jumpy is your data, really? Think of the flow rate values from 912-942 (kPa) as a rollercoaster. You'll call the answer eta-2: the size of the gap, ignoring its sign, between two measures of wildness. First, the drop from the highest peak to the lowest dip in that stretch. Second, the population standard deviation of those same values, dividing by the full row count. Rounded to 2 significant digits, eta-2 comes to 30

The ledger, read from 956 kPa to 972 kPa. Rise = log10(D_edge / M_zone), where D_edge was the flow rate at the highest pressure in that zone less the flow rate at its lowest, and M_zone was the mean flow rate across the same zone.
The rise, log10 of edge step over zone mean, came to -1.21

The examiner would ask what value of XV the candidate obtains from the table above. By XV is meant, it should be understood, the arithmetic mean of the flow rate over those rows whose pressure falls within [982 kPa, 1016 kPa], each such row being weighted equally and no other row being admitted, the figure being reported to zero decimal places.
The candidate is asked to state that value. 285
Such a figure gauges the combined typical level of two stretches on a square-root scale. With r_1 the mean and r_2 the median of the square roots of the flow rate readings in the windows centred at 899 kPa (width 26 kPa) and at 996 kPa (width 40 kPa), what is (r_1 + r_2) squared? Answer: 1379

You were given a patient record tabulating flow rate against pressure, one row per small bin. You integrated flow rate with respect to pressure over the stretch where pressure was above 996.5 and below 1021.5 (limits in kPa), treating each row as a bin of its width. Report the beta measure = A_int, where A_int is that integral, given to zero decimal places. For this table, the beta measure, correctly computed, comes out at 5645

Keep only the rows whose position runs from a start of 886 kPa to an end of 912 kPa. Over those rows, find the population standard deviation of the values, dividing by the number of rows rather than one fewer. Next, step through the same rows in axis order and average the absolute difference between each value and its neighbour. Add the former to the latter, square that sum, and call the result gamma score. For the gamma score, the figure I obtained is 308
